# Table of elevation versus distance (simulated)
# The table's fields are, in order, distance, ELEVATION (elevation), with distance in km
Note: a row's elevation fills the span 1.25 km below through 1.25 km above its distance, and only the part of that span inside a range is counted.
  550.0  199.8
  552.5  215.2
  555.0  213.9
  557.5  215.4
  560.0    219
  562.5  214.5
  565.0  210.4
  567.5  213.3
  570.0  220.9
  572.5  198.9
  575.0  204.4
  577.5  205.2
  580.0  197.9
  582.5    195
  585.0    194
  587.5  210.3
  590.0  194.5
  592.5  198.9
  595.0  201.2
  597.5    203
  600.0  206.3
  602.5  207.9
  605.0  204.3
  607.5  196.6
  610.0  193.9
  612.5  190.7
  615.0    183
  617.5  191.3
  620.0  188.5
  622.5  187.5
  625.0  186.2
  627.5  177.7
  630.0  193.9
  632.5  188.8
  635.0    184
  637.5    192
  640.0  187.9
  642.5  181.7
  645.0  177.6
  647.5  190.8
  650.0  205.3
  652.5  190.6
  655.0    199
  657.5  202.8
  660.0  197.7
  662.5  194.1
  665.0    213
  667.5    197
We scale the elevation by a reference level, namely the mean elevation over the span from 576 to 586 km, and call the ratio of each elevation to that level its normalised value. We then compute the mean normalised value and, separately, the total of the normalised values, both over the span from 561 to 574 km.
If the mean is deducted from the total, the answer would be 4.27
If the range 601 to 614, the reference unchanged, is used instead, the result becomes 4.01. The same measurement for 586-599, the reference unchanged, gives 4.07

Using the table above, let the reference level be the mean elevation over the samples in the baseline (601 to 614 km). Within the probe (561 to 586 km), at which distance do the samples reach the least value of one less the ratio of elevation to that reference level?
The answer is 570.0 km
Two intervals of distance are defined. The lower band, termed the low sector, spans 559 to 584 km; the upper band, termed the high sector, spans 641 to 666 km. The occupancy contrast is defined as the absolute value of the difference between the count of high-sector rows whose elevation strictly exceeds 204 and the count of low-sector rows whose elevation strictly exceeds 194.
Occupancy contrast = 8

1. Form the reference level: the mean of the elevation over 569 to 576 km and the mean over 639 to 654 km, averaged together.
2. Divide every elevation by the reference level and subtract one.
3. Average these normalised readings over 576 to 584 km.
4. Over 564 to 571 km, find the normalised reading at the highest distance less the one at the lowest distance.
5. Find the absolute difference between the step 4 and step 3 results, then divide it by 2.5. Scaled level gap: 0.019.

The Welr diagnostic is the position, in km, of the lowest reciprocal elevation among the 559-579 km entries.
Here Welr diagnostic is 570.0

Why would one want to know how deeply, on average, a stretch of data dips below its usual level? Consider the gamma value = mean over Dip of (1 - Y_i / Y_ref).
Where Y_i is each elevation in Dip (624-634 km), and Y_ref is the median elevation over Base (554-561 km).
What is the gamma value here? 0.13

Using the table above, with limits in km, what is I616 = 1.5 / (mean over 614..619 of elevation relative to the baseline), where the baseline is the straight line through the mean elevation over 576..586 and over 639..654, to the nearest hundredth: -0.25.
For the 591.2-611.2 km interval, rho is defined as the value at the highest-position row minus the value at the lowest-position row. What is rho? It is -5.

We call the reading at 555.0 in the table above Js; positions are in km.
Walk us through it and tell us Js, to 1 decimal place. 213.9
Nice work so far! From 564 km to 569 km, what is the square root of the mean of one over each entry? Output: 0.069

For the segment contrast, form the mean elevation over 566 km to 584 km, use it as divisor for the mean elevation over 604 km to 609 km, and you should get 0.98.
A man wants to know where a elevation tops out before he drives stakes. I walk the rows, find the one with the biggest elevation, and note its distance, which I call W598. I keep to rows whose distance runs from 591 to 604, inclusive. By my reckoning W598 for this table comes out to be 602.5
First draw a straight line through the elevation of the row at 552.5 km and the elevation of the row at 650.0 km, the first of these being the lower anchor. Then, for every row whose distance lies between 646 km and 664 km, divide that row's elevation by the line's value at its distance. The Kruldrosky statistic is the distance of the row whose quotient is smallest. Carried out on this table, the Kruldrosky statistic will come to 647.5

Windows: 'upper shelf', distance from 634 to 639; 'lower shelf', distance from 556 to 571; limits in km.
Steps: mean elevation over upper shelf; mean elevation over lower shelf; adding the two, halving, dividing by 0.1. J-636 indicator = 2018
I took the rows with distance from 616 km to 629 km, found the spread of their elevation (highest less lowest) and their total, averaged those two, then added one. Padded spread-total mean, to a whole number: 473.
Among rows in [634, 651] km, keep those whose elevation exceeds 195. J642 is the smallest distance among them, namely 650.0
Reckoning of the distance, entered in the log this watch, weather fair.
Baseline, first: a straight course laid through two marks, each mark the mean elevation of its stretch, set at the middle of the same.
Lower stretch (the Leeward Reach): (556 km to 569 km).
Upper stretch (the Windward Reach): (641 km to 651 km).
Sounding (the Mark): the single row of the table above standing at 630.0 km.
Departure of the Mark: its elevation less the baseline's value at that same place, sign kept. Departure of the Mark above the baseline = 0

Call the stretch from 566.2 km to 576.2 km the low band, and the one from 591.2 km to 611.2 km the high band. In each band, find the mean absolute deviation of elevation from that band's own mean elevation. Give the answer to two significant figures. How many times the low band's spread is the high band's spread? 0.50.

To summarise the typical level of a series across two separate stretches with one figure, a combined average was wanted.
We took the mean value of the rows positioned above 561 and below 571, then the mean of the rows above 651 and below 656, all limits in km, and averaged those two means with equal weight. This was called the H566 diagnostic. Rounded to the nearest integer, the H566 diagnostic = 205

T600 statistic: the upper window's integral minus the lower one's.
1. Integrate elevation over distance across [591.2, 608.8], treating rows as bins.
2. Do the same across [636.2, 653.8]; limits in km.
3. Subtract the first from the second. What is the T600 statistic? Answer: -231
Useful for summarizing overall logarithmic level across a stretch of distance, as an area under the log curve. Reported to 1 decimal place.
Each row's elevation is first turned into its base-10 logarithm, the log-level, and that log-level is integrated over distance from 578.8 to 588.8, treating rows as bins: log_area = 23.0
